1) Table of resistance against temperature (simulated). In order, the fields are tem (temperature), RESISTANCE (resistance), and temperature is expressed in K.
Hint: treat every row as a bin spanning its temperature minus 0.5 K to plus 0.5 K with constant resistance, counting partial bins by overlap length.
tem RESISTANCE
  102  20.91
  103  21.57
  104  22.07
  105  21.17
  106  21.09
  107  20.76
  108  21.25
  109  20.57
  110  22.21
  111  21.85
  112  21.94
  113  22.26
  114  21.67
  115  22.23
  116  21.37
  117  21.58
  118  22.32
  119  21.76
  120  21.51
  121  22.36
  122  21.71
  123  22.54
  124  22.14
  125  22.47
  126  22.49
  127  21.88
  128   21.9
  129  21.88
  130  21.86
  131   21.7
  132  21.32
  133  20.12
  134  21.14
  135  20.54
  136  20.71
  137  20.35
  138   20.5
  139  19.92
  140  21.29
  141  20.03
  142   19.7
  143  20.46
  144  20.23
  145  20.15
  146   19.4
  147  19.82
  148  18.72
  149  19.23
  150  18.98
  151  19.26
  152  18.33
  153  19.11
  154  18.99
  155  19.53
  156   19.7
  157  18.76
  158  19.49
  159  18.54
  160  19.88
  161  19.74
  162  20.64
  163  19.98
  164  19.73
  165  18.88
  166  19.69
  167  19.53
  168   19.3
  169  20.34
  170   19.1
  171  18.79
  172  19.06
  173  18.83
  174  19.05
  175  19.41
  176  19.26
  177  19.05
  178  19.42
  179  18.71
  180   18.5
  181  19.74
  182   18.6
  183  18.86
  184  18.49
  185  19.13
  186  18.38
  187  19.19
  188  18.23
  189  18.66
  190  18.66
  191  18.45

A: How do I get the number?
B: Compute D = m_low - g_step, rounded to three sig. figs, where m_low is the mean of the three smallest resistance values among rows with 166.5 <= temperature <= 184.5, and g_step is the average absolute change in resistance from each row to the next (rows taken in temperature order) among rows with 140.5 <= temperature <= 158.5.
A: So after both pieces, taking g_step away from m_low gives 18.0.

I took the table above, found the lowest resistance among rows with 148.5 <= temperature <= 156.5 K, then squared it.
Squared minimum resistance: 336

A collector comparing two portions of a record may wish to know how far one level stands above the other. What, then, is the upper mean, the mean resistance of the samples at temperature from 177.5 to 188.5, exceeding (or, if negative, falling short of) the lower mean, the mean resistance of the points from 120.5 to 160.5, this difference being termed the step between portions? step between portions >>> -1.6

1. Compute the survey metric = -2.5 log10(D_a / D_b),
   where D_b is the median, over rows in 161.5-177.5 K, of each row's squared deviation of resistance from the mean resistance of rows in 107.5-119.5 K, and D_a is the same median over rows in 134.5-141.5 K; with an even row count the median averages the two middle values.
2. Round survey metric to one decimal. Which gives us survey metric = 1.5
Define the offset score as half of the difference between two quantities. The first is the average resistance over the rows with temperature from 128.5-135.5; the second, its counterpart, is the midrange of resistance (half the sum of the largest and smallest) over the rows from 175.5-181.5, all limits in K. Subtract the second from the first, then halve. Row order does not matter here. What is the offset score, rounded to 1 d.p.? 1.1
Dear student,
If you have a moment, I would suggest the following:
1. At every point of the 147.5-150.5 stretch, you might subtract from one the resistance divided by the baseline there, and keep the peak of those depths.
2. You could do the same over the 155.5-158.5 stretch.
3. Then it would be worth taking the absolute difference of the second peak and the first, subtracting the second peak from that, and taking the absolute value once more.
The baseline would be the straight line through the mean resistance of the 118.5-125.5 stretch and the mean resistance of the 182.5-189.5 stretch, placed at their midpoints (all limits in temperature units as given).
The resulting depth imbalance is 0.050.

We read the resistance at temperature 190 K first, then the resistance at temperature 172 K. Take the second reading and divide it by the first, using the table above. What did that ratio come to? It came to 1.021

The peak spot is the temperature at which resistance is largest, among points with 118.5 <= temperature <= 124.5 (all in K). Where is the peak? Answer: 123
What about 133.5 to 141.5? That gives 140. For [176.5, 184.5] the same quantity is 181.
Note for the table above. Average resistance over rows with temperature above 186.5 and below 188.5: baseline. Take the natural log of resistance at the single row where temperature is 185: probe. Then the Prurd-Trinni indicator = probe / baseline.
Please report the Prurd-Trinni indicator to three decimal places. 0.158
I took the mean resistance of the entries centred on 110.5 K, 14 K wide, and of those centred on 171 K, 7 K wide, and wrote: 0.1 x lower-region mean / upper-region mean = 0.112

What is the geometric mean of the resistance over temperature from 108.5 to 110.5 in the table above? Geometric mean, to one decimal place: 21.4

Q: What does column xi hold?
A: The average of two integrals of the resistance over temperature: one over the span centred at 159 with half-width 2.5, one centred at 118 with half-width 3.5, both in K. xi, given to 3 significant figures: 125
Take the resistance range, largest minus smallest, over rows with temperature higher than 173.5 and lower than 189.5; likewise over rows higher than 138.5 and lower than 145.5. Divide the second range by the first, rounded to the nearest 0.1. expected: 1.1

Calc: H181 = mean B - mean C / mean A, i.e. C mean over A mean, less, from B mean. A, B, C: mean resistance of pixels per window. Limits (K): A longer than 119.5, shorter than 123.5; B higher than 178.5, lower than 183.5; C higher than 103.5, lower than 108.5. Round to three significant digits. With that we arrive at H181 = 17.9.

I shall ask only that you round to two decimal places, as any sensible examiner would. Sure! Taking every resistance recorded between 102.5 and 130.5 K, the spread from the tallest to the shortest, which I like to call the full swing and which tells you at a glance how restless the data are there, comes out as 1.97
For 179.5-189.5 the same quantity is 1.51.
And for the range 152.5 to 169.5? 2.10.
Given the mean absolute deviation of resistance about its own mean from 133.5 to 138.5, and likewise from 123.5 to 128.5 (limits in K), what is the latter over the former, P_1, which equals 1.1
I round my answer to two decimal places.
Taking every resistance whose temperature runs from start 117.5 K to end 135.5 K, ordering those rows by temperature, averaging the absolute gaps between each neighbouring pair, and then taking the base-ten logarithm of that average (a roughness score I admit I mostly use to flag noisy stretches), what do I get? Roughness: -0.33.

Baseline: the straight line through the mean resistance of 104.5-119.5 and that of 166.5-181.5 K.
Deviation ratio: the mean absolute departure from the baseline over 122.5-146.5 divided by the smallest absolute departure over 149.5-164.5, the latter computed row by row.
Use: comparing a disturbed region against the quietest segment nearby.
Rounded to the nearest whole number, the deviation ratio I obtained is 21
